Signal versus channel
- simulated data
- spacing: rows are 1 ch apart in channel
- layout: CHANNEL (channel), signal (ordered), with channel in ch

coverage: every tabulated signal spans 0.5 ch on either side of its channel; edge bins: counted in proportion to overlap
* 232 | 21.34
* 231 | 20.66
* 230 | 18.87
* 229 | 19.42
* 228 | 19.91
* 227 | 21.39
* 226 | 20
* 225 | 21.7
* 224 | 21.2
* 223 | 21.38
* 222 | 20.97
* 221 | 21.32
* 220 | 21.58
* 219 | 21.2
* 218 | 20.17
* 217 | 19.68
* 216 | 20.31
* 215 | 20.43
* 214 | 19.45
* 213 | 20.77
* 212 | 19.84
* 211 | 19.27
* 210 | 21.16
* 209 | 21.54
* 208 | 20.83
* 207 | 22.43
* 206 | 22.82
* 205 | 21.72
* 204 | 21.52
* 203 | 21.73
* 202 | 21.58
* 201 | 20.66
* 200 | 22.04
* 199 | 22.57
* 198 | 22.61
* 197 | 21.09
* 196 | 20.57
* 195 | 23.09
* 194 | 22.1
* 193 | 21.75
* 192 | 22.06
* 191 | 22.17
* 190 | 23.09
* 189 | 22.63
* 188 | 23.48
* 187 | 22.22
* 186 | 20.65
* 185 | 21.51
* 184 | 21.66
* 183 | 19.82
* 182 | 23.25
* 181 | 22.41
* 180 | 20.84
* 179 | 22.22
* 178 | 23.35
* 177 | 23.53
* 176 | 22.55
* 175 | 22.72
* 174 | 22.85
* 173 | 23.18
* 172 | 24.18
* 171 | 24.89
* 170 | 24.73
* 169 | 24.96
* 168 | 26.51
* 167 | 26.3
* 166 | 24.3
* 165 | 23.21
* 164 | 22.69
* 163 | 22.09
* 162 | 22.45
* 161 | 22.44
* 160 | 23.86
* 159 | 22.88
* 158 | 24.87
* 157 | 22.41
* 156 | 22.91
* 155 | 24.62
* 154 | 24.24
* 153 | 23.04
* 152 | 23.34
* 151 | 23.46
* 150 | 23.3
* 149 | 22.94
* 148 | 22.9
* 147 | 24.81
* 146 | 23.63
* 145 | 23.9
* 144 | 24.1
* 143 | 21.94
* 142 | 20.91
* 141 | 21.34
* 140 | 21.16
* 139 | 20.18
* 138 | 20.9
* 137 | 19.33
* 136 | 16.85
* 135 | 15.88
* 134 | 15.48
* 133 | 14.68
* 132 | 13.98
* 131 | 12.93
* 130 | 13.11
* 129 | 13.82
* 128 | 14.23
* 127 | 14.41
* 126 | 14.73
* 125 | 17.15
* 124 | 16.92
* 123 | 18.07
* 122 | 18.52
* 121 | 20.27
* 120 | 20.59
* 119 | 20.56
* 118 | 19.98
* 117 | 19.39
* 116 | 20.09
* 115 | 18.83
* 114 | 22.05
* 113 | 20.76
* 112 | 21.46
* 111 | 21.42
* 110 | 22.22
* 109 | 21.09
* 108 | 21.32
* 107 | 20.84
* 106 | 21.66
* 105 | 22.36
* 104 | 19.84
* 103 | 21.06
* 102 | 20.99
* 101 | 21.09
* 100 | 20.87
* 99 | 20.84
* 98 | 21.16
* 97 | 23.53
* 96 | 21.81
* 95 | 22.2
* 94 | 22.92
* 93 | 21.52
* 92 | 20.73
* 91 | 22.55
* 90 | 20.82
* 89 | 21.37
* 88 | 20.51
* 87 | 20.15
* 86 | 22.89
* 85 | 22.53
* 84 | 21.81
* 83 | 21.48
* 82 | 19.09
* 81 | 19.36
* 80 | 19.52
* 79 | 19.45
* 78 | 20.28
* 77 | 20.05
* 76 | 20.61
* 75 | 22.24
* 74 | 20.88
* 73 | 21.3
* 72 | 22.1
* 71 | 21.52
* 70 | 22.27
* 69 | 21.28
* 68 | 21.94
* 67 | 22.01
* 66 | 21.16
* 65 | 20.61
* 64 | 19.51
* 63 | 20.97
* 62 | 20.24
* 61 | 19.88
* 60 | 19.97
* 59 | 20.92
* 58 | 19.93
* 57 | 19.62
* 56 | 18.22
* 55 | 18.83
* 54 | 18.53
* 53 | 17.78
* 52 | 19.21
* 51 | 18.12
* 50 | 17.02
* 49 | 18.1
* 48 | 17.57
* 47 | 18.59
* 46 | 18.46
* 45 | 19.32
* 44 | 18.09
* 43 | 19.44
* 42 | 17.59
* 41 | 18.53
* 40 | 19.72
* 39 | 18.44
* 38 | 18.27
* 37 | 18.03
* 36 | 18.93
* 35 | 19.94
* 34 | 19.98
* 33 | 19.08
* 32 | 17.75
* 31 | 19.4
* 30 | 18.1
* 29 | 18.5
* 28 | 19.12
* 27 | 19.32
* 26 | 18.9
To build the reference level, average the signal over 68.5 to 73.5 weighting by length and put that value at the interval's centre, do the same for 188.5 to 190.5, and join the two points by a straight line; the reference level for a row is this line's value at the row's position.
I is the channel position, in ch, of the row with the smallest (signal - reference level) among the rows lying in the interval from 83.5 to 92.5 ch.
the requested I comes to 87 ch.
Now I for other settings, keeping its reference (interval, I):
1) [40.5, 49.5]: 48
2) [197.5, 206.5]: 201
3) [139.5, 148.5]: 142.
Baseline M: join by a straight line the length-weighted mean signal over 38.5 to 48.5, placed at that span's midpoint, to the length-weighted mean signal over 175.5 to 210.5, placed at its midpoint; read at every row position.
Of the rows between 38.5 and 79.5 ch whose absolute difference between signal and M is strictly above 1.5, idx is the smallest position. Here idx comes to 50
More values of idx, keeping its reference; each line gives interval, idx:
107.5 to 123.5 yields 110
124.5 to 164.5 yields 125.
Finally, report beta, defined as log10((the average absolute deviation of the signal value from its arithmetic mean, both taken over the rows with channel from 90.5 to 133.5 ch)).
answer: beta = 0.4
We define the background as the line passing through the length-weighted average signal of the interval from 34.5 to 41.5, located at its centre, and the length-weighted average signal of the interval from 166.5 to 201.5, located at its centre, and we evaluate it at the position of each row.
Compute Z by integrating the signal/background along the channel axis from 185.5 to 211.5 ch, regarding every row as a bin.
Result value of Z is 24.6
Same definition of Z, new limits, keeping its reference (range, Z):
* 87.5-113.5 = 27.2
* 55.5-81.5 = 27.3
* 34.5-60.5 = 25.5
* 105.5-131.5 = 23.2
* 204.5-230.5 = 22.9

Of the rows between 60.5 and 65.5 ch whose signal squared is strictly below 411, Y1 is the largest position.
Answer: 64 ch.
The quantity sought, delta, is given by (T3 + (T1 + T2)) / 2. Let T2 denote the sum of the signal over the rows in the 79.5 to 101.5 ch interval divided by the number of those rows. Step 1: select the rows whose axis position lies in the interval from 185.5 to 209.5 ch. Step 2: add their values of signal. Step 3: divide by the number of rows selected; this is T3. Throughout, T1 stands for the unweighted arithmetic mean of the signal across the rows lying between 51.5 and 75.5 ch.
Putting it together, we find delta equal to 31.9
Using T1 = 20.5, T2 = 21.3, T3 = 22.0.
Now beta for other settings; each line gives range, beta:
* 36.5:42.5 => -0.3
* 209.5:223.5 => -0.2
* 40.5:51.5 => -0.3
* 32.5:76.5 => 0.1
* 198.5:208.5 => -0.3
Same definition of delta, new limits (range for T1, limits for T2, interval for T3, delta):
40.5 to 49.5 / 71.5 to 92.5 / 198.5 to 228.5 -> 30.2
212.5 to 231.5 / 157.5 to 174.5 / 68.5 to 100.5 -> 32.8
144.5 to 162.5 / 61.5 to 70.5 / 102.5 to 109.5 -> 32.9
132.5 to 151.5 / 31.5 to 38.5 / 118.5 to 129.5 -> 28.5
